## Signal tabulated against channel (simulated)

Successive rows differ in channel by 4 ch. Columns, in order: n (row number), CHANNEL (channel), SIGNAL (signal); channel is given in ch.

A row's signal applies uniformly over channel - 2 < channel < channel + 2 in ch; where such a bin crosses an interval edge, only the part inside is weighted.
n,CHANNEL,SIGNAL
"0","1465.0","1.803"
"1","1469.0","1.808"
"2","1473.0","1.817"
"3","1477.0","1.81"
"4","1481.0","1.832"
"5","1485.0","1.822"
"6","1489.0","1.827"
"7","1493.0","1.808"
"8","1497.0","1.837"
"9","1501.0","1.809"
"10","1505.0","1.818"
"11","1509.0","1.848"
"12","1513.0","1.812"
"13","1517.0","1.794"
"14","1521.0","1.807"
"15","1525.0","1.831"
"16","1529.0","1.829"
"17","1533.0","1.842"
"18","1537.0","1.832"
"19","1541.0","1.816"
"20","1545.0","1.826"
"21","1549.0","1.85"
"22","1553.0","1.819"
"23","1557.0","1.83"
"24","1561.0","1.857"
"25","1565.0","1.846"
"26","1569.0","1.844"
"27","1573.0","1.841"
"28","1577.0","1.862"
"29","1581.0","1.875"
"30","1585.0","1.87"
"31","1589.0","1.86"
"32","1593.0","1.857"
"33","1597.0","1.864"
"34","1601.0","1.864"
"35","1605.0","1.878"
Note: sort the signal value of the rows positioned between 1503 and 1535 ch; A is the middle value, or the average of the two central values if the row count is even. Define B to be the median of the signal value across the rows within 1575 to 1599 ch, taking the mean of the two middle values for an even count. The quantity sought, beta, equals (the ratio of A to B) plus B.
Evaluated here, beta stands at 2.84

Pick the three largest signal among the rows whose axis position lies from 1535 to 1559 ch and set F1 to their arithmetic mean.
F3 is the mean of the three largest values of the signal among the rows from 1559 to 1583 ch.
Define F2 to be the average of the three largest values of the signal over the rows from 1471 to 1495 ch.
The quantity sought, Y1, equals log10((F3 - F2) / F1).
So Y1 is -1.7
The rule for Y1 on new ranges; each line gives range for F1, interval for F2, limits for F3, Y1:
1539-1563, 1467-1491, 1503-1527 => -2.5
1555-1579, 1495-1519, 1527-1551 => -2.4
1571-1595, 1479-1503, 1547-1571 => -2.0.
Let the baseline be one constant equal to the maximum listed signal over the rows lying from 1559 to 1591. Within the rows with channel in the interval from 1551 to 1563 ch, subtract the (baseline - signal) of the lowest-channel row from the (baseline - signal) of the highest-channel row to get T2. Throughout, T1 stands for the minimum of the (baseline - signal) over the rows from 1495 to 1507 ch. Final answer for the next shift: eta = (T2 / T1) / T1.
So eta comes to -26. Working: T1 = 0.038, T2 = -0.038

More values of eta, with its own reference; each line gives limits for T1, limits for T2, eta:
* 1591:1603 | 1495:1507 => 157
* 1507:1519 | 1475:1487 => -16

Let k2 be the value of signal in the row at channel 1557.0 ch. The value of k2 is 1.83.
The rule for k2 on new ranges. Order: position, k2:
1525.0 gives 1.831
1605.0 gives 1.878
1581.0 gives 1.875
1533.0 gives 1.842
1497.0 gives 1.837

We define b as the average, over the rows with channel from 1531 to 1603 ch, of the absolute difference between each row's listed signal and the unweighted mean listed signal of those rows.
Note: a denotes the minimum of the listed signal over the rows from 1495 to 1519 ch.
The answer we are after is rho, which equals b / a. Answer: 0.0081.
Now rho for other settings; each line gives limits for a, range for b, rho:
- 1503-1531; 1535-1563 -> 0.0066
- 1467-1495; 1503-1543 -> 0.0075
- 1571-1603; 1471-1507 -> 0.0046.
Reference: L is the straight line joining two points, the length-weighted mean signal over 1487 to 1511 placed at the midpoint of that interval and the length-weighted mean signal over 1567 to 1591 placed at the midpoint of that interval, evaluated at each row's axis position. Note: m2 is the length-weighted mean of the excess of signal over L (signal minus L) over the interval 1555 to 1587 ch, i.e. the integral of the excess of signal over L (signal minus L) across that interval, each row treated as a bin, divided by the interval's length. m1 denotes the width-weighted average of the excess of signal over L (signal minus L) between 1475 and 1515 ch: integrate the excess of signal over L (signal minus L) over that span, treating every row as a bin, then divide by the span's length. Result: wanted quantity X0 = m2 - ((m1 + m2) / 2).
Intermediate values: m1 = 0.000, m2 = -0.002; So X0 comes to -0.001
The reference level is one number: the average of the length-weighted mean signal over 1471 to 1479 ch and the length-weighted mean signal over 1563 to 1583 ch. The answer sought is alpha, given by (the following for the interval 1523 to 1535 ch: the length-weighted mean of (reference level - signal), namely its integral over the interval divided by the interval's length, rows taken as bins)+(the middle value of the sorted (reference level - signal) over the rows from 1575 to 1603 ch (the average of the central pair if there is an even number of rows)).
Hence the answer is -0.03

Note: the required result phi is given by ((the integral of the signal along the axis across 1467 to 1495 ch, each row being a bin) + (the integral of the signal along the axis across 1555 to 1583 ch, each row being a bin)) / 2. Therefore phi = 51.4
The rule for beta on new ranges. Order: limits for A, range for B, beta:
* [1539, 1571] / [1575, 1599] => 2.85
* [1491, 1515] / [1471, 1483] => 2.82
